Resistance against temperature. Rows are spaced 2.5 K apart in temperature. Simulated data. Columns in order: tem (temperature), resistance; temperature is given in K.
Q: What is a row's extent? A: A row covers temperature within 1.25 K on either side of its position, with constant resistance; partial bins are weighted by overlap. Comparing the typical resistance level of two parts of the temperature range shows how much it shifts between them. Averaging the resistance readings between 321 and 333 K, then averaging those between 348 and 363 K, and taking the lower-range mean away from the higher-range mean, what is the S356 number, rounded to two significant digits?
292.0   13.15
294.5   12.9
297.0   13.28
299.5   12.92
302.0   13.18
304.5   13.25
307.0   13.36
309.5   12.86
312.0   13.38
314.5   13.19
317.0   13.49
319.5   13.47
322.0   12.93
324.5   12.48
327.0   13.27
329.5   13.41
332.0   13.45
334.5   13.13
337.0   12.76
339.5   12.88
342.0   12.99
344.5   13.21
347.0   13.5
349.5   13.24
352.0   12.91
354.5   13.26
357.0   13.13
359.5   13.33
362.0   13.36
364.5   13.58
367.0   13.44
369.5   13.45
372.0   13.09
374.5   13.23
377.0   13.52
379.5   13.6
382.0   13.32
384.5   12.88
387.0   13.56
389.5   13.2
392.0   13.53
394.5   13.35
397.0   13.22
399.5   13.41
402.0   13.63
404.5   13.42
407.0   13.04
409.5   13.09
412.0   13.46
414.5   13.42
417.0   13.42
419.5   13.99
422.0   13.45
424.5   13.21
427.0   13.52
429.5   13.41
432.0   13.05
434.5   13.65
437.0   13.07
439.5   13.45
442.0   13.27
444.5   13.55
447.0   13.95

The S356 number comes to 0.10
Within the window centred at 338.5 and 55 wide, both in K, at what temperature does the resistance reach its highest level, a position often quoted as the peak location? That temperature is 364.5 K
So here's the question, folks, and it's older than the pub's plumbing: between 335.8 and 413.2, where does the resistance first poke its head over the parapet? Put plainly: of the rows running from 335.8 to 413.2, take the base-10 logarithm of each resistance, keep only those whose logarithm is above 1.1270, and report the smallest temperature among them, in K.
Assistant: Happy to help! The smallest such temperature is 347.0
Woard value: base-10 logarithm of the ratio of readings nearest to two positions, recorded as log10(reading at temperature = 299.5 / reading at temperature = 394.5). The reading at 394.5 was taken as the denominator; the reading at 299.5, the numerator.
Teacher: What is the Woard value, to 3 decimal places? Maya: -0.014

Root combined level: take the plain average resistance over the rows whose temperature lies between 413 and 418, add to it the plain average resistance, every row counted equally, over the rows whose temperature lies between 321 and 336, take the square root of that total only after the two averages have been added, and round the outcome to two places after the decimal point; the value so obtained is 5.15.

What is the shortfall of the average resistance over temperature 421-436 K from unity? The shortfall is -12.38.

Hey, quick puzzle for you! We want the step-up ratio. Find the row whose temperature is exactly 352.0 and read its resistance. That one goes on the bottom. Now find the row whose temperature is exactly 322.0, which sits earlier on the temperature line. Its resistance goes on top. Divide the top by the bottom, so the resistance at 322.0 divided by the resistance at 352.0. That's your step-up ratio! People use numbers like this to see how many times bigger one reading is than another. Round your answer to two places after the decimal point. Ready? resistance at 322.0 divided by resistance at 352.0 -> 1.00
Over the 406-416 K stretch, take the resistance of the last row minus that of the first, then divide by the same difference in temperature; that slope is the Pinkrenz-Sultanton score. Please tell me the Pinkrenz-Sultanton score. 0.05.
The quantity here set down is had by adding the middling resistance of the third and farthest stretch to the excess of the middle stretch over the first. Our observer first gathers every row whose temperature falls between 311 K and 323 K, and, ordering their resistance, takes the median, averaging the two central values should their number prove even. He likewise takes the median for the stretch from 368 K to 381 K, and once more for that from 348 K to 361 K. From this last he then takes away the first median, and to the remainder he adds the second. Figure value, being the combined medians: 13.3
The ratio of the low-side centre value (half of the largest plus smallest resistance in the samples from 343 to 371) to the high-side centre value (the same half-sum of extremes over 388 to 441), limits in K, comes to 0.980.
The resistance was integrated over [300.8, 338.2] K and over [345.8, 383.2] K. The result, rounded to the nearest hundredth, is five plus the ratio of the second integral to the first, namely 6.01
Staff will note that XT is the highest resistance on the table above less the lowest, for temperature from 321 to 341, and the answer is 1.0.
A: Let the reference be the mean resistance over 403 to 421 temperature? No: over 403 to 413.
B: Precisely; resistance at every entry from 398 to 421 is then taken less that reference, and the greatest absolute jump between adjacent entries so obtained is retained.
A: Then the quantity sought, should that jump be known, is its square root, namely 0.75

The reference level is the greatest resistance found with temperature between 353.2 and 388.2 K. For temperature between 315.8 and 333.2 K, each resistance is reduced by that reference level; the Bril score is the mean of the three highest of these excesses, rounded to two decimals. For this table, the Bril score -0.13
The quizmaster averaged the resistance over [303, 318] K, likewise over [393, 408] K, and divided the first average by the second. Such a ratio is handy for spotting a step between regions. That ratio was 0.99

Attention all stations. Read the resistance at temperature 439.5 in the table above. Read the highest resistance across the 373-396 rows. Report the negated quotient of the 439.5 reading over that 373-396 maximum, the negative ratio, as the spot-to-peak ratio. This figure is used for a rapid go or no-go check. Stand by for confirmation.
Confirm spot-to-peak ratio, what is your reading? -0.99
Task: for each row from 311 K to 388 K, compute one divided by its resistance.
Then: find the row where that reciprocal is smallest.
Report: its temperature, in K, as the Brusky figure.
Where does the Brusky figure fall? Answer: 379.5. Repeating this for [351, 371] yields 364.5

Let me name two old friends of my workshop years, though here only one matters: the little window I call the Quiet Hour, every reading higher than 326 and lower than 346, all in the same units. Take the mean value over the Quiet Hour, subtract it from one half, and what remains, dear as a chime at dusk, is -12.64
